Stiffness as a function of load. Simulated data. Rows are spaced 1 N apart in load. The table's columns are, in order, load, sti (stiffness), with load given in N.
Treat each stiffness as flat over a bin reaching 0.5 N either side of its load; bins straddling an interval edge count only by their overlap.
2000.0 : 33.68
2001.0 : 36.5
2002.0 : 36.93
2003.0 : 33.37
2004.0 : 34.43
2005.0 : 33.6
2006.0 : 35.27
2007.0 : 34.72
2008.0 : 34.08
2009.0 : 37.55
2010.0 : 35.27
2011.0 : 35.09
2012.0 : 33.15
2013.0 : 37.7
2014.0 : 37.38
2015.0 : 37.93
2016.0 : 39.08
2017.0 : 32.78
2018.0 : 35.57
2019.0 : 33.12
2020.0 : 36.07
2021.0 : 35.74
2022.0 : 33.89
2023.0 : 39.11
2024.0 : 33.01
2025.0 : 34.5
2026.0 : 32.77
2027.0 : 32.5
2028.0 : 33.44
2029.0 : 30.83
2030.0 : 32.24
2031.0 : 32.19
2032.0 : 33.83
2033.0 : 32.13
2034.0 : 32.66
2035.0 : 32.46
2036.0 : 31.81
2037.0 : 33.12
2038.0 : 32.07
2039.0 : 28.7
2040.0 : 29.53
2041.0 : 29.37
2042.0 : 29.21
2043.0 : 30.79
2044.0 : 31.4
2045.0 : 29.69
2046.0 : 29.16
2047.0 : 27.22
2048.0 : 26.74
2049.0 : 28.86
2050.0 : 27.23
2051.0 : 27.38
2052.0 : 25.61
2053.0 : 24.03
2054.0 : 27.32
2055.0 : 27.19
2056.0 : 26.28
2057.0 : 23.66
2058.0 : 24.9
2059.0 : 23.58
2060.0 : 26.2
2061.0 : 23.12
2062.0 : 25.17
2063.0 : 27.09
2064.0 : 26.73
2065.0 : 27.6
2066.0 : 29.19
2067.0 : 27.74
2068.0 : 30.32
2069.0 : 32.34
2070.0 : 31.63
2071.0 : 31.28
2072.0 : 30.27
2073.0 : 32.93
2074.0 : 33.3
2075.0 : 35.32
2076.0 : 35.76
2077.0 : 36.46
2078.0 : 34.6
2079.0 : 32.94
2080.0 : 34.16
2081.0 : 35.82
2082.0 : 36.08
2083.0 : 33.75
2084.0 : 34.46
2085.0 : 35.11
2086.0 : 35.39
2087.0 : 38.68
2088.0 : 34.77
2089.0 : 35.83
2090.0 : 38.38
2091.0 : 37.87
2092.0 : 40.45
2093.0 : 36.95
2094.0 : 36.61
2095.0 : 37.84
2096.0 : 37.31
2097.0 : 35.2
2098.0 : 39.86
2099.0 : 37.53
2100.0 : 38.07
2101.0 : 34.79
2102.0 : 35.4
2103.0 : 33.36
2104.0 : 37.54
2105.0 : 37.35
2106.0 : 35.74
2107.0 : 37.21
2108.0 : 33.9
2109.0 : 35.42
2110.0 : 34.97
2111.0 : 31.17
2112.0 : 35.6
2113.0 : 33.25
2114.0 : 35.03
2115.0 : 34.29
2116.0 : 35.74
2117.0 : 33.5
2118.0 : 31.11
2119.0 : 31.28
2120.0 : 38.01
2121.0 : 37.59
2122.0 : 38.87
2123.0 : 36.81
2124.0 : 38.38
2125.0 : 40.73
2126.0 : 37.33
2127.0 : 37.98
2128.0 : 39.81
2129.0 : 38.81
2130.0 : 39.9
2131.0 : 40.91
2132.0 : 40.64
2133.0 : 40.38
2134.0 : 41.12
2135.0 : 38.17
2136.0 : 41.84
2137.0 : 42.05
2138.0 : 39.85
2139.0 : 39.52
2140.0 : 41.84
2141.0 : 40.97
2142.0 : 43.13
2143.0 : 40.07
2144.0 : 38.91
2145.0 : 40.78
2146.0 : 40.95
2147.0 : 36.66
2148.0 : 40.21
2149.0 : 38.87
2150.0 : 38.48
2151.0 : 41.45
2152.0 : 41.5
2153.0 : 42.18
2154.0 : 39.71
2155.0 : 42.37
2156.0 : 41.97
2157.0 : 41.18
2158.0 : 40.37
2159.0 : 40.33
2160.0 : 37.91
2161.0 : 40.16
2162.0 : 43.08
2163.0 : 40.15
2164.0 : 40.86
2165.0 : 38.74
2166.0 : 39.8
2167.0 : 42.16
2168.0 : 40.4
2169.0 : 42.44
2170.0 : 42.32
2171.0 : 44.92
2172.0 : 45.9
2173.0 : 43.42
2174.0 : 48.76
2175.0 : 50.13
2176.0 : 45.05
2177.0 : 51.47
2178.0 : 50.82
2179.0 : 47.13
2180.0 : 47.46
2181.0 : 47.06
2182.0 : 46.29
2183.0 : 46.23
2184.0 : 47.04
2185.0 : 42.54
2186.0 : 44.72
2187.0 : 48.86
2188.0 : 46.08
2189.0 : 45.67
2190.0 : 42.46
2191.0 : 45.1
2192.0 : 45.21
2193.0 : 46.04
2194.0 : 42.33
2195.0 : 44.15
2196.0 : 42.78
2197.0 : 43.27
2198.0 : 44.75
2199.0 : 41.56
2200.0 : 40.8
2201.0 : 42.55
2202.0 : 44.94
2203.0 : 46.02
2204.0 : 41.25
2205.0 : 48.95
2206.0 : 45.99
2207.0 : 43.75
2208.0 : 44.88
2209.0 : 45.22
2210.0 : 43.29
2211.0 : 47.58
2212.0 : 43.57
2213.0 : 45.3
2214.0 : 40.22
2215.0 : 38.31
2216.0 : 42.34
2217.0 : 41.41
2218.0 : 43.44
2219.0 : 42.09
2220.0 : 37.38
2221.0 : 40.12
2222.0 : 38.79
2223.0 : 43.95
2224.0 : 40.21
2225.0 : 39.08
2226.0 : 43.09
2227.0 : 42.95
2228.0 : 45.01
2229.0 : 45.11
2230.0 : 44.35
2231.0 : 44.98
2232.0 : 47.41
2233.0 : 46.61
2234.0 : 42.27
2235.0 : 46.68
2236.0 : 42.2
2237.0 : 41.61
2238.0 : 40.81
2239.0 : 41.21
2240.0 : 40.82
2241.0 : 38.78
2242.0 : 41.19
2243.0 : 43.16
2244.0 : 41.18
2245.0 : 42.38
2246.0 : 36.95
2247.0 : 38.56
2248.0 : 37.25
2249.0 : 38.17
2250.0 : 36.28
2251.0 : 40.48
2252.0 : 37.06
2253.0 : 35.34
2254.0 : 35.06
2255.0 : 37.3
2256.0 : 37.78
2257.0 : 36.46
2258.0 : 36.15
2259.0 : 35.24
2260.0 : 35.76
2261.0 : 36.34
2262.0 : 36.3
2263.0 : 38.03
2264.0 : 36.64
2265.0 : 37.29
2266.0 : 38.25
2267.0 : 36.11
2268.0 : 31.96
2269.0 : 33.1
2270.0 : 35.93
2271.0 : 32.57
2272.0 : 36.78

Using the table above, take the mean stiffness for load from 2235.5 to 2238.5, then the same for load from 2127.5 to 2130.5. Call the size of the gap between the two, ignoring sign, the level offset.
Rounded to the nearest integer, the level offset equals 2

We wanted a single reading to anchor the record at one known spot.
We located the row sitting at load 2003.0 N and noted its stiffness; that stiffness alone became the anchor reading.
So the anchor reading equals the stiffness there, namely 33.37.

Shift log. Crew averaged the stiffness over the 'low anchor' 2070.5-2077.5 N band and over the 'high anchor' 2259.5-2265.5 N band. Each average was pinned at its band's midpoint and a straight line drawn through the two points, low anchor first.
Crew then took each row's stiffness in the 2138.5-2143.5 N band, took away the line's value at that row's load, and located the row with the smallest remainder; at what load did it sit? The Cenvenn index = 2139.0 N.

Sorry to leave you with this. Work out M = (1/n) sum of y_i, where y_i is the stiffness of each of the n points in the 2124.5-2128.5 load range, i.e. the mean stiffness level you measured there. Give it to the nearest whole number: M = 39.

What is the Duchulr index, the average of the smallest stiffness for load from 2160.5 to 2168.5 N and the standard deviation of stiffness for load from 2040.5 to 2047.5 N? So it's 20.0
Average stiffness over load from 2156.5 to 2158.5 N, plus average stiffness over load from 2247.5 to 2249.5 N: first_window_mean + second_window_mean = 78.5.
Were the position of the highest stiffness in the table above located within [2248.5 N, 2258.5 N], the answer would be 2251.0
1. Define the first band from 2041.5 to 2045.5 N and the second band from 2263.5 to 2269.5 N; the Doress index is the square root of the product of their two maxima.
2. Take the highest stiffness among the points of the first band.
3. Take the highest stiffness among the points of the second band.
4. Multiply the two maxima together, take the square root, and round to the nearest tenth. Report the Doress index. 34.7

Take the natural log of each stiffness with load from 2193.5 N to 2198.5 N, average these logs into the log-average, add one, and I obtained 4.8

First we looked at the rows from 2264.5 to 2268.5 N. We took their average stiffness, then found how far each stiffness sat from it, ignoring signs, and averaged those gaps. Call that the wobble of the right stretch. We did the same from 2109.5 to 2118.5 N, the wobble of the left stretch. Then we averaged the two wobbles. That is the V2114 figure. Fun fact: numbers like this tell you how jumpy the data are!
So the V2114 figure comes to 1.7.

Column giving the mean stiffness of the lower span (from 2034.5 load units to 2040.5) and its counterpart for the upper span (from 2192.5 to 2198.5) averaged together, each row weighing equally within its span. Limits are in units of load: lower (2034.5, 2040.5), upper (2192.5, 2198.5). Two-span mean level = 38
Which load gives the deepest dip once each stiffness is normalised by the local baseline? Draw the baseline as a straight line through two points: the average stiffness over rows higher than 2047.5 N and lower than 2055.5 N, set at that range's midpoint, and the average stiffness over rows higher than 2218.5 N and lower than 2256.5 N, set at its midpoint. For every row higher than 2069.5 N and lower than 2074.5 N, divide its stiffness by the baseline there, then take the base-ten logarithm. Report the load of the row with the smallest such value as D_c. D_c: 2072.0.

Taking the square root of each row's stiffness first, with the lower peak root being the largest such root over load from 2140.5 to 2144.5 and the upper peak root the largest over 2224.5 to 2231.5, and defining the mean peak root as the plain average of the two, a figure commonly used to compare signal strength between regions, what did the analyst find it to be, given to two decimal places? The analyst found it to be 6.64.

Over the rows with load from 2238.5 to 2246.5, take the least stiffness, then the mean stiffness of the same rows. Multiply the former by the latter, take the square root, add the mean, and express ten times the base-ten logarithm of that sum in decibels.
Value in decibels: 19.00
